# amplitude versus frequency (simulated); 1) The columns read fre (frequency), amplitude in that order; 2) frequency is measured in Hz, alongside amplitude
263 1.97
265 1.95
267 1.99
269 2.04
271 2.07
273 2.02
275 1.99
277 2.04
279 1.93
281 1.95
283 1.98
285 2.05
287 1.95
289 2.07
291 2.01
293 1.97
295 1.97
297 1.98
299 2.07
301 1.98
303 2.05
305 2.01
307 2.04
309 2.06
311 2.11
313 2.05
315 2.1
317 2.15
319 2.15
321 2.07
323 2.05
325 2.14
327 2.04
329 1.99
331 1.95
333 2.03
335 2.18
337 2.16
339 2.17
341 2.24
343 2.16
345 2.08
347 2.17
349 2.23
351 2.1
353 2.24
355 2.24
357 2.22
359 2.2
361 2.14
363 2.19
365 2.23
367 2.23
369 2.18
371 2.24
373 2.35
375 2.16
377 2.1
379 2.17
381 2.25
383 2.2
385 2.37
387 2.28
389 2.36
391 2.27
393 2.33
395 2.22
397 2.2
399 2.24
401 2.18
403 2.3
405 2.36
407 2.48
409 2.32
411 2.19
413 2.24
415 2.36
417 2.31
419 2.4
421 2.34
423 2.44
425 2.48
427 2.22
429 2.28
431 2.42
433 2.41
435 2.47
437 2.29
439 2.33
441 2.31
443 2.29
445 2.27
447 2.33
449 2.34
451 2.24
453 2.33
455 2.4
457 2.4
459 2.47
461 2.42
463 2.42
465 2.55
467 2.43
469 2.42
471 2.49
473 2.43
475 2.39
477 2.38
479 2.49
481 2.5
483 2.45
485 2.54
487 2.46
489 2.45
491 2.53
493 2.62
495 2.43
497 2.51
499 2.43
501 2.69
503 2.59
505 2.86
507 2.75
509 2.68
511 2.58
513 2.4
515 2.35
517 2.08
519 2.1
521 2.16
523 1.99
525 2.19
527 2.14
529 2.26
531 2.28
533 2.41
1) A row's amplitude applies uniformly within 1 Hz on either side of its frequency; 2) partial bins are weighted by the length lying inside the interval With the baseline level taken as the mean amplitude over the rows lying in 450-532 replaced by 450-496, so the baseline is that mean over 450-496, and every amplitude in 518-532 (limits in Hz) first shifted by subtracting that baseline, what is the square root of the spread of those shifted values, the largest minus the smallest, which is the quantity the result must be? 0.54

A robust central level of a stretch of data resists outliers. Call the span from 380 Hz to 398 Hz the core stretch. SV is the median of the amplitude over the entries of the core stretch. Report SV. 2.27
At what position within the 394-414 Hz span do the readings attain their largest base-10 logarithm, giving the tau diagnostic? 407 Hz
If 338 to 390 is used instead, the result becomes 385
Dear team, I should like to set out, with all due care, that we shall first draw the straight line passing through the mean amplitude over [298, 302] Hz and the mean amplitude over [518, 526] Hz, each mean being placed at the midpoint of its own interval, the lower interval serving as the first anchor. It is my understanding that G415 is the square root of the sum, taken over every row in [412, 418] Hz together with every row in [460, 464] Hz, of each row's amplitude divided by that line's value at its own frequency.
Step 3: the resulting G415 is 2.4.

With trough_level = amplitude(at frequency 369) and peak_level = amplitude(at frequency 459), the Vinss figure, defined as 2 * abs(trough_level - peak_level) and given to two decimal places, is 0.58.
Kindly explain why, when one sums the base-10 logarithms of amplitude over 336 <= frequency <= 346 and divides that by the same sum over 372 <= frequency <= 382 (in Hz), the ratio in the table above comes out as 0.975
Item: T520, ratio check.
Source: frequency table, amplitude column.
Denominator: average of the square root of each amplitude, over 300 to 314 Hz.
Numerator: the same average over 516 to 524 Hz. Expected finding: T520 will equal 1.01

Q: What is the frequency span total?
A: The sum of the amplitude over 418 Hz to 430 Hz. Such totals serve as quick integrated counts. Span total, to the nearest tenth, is 14.2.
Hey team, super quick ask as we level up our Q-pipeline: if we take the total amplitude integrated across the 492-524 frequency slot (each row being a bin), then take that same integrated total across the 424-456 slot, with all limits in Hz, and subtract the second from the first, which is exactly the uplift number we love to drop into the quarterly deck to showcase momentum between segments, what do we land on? 3.6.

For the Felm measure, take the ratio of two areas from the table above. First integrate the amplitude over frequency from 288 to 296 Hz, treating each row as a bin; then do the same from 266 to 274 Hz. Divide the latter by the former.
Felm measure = 1.01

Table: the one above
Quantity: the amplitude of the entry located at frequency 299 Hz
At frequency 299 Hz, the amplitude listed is 2.07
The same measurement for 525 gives 2.19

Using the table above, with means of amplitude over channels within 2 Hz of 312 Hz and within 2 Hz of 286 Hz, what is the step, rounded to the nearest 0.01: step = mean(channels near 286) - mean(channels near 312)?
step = -0.08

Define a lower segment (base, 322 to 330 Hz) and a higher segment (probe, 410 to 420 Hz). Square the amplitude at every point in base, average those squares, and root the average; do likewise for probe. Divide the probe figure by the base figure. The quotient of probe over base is 1.12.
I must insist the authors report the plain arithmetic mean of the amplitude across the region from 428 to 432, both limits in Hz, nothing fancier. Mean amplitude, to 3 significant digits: 2.35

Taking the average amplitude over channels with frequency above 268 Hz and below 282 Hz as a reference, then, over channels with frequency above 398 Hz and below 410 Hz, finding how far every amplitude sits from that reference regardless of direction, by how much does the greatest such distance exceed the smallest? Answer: 0.30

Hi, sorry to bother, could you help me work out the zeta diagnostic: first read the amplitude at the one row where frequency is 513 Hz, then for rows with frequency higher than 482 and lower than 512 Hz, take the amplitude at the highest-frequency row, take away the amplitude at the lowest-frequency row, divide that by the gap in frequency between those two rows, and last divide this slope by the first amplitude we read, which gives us 0.0019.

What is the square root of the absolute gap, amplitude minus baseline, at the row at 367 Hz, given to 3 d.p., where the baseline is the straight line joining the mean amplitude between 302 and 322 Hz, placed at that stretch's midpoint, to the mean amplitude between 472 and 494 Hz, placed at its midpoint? 0.152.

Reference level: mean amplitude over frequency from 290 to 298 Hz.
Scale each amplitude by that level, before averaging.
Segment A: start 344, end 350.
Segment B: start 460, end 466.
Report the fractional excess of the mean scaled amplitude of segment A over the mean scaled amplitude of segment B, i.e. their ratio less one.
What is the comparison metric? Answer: -0.12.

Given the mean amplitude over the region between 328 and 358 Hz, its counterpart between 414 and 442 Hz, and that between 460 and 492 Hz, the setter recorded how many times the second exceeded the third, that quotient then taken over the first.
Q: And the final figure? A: 0.448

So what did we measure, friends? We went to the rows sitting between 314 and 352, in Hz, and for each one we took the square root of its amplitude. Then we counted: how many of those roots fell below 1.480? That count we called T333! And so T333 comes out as 17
